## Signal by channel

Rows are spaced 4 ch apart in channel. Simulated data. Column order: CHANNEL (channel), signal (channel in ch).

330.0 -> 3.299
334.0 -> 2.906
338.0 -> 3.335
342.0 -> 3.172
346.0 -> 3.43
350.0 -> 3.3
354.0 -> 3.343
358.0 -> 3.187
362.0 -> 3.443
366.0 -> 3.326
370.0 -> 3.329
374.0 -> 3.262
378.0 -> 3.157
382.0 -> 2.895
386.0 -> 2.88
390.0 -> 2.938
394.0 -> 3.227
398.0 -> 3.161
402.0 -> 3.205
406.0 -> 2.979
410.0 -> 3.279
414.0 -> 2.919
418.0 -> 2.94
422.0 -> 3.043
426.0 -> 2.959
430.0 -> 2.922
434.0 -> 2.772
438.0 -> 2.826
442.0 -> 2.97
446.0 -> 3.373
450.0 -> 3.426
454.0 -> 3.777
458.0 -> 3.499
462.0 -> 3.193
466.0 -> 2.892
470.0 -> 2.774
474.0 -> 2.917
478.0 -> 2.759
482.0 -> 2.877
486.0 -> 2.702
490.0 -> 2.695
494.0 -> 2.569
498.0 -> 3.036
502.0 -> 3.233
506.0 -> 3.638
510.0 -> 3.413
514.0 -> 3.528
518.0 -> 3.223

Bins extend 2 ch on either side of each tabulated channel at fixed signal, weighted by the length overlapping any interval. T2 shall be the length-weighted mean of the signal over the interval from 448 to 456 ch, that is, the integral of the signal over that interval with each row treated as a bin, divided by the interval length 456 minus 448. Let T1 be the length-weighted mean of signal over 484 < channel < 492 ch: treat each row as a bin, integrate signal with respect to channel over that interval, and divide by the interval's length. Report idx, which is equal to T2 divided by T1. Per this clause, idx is 1.33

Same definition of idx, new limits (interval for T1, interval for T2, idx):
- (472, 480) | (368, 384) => 1.11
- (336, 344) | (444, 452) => 1.04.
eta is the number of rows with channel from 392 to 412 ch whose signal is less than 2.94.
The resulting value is 0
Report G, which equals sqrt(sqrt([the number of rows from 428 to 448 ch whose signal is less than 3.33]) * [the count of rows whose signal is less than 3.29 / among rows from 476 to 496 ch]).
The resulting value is 3.2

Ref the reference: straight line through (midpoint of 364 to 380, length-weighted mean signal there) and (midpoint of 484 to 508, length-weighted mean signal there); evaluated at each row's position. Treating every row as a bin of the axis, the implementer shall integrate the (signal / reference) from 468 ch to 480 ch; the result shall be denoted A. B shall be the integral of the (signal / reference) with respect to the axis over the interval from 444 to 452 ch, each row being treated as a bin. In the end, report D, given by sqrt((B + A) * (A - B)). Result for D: 7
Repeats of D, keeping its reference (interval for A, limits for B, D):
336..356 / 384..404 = 5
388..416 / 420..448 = 5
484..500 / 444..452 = 12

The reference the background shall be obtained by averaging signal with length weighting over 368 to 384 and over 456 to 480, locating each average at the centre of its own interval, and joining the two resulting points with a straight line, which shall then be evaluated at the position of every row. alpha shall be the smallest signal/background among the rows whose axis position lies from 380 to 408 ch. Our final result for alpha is 0.916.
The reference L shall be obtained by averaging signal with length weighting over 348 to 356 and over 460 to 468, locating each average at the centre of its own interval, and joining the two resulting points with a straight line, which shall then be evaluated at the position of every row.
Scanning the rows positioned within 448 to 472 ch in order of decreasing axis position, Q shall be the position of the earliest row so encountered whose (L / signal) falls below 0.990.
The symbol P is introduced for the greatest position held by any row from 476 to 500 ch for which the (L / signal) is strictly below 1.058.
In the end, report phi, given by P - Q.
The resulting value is 36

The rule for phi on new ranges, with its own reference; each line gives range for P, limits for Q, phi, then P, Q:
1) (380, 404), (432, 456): -52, 402.0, 454.0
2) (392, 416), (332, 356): 64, 410.0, 346.0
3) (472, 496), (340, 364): 120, 482.0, 362.0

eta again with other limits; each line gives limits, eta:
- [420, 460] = 3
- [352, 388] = 2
